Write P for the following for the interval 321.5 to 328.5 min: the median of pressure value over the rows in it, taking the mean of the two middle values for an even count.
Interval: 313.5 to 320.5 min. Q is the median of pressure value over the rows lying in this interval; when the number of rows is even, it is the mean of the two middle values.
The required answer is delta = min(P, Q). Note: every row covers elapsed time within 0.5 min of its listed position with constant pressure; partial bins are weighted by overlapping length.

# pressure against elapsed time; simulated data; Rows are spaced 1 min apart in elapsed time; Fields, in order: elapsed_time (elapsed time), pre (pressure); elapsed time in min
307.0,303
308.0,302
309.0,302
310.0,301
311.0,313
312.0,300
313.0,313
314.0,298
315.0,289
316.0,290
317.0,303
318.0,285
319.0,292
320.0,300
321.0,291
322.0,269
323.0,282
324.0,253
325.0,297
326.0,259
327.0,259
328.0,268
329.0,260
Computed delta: 268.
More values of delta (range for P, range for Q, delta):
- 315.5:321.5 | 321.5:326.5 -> 269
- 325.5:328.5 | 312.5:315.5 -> 259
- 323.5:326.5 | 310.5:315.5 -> 259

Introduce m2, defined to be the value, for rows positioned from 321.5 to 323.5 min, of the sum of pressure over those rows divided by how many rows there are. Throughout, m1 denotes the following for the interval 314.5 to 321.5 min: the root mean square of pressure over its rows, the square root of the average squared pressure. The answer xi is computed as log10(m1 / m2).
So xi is 0.03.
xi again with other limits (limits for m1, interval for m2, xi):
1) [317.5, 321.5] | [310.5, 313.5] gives -0.02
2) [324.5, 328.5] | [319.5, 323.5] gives -0.02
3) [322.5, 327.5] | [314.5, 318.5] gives -0.03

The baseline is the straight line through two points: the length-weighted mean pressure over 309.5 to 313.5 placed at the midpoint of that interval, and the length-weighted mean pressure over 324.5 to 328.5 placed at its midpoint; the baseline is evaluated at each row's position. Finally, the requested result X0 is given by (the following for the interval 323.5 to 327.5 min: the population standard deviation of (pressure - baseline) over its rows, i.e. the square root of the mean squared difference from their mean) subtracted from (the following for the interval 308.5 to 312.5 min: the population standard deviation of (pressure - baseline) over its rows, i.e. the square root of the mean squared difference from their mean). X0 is -11.2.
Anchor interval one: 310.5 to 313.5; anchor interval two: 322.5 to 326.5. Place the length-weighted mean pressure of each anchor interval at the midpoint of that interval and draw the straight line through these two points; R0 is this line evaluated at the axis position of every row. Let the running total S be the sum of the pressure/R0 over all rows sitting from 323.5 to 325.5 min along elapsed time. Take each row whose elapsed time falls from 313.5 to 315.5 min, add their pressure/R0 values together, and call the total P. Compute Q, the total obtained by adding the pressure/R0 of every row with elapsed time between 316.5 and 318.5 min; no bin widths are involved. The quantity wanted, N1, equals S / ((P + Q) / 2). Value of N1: 1.02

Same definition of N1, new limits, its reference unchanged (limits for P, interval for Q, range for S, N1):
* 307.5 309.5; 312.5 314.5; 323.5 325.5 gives 1.03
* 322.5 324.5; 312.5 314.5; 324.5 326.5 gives 1.04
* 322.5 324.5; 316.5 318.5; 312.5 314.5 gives 1.02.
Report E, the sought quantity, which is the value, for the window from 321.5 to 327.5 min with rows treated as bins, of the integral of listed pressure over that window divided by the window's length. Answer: 270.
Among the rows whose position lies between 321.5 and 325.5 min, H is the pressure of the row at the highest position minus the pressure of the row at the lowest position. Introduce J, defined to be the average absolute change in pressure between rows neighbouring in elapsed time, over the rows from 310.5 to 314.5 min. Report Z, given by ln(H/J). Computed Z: 0.72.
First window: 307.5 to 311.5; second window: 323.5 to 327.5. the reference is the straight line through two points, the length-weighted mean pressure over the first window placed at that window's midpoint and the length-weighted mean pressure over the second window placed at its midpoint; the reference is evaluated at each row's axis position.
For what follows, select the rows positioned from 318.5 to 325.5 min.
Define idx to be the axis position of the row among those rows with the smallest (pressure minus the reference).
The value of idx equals 324.0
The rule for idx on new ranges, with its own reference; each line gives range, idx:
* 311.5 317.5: 315.0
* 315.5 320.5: 318.0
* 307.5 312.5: 308.0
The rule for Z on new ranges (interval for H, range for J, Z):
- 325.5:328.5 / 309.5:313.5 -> -0.34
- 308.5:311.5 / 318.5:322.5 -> -0.17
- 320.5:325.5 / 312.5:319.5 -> -0.56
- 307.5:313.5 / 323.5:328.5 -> -0.73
